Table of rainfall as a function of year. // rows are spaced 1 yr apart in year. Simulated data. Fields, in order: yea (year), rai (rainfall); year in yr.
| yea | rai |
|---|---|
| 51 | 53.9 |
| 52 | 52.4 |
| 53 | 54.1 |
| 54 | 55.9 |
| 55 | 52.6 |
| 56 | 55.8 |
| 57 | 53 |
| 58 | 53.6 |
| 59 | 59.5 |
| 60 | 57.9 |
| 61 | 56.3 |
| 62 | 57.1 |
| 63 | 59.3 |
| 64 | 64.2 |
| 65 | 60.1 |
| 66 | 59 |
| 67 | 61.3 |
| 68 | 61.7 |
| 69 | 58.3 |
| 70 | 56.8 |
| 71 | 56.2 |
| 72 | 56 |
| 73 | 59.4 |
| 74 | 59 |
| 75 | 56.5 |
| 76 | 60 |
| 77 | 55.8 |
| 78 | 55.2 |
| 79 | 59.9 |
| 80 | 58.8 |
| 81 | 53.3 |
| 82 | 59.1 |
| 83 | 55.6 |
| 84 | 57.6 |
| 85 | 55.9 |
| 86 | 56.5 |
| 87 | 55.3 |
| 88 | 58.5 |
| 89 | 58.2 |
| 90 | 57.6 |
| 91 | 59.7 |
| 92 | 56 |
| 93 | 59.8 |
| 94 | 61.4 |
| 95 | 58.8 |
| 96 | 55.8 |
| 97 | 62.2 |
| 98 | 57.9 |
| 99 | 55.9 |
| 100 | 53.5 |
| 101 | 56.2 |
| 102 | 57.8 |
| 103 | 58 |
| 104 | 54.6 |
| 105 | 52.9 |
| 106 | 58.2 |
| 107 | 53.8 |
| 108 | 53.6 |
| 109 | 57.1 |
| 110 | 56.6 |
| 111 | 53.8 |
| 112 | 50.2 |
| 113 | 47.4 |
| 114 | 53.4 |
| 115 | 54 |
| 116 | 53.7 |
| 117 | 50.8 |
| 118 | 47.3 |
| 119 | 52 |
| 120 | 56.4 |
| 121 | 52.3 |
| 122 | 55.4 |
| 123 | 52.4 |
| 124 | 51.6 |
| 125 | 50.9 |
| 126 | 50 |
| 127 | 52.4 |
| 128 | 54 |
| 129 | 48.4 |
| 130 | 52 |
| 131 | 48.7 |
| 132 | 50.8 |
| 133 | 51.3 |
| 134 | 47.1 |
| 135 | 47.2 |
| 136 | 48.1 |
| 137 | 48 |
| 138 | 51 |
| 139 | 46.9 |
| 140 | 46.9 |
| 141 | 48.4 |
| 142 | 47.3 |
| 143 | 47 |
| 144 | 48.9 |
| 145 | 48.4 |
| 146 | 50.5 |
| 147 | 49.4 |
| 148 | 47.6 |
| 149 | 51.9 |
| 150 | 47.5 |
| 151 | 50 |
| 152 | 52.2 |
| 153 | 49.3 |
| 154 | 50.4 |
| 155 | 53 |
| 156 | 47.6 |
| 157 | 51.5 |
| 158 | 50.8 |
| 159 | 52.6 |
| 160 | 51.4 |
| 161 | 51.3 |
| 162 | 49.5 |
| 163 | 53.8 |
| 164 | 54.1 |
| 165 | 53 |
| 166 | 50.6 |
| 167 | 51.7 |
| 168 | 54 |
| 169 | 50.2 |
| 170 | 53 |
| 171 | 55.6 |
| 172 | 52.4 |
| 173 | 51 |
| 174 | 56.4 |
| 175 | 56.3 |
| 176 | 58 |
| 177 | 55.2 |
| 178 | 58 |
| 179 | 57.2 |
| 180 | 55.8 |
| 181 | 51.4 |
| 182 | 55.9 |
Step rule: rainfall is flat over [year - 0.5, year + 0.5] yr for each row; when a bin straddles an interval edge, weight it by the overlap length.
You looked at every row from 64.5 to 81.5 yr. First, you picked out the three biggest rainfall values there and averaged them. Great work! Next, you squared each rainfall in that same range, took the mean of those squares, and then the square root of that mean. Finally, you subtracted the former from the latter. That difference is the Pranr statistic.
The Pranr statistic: -2.9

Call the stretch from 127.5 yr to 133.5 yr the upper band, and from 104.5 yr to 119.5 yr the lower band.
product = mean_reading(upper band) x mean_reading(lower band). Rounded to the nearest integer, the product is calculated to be 2695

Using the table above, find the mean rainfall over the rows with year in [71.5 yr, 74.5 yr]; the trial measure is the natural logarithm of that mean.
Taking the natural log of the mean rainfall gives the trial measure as 4.06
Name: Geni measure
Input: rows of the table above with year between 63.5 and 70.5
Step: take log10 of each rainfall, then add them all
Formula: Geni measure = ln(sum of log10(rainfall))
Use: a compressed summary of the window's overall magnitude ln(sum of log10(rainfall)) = 2.5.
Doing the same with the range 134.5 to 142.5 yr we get 2.6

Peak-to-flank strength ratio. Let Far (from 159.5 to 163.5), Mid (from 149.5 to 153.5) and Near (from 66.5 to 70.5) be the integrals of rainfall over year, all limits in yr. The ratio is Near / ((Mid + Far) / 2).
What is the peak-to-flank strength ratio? 1.18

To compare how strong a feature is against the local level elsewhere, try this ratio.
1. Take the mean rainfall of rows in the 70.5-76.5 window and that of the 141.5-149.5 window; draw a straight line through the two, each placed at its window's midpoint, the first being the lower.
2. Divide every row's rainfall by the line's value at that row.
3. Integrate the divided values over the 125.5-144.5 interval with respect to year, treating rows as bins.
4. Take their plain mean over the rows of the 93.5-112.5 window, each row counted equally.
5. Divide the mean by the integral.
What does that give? 0.0557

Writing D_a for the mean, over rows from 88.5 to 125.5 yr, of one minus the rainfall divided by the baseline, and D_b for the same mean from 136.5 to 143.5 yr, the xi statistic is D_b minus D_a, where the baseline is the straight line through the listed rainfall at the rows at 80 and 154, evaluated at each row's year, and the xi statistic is 0.066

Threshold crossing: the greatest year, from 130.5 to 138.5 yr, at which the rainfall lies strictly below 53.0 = 138 yr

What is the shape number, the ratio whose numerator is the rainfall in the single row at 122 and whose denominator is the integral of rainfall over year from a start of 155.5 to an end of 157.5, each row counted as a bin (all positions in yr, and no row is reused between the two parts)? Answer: 0.56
